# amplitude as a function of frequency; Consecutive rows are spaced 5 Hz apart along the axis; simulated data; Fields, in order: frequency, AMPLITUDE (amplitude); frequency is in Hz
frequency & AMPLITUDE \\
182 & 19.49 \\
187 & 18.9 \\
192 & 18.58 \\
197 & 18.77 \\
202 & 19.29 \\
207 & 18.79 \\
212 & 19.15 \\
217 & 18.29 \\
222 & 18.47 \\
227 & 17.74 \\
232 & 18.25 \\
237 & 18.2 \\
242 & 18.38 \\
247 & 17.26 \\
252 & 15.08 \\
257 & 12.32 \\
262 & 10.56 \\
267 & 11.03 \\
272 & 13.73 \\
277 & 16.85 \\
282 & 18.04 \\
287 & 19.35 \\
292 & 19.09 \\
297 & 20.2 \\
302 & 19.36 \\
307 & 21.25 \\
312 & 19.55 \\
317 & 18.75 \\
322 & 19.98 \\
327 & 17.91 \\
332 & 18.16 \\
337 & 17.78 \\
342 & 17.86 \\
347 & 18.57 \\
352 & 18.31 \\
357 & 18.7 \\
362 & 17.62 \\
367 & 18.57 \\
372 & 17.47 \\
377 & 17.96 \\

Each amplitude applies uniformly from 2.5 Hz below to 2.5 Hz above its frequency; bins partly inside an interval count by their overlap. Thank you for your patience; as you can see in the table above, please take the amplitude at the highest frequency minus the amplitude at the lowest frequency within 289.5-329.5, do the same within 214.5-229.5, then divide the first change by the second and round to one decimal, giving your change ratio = 2.1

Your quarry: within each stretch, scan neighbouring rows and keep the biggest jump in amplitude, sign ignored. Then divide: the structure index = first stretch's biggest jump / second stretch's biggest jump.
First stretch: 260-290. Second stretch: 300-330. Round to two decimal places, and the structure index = 1.51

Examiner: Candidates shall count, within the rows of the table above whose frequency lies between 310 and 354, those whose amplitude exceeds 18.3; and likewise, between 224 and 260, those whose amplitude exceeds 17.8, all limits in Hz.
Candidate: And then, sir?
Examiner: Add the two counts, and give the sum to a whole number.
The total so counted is 8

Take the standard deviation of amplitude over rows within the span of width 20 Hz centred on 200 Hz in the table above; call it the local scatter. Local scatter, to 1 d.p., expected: 0.3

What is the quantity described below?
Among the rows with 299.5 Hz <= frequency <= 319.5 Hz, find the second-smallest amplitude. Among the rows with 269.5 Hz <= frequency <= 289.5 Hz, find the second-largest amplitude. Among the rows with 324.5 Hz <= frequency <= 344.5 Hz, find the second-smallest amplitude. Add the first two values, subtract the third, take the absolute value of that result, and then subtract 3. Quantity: 16.5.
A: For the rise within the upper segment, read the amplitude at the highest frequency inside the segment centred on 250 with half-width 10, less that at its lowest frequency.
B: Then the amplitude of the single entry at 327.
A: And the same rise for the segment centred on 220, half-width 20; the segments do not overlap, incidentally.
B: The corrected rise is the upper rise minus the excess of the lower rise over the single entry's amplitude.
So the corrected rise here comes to 12.9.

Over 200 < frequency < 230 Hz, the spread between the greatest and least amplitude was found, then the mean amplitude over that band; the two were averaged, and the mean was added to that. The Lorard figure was 28.7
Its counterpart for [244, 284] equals 25.3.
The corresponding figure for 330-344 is 27.1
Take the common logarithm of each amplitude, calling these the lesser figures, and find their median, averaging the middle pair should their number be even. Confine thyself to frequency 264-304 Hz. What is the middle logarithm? 1.27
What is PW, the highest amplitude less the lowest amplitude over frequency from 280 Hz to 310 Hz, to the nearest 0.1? 3.2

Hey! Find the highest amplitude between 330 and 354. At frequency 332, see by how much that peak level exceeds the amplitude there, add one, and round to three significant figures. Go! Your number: 1.41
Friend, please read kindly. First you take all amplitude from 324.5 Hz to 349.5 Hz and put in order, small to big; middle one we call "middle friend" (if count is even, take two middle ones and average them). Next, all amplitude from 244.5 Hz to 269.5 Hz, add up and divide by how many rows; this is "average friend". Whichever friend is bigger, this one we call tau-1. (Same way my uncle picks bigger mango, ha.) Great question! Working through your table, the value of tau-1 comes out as 17.9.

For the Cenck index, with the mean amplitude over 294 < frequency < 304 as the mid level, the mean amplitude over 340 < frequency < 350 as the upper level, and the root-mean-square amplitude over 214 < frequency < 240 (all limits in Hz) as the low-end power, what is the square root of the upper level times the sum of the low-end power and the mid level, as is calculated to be 26.3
